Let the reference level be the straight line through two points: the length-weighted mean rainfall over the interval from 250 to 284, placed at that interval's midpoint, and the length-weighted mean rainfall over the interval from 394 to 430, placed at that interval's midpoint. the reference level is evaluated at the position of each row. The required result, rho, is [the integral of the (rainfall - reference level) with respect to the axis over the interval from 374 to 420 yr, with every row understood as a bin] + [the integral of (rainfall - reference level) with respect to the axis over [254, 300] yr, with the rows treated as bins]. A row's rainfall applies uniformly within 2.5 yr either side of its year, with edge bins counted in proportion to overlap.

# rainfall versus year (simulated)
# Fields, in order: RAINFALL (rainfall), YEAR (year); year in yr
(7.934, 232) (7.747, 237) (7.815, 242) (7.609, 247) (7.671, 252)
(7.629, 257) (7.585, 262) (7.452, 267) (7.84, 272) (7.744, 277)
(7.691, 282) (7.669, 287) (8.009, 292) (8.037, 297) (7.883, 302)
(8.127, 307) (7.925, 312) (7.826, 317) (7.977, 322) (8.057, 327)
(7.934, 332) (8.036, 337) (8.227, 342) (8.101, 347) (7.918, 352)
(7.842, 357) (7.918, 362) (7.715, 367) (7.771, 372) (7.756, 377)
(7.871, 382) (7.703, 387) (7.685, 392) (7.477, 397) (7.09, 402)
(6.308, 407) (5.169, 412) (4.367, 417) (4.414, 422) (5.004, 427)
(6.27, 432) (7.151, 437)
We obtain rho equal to 51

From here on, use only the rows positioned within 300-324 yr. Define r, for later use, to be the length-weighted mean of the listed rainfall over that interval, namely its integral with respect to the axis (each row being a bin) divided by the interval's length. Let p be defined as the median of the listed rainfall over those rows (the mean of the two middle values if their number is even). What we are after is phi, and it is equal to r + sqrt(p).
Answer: 10.8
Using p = 7.9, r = 7.9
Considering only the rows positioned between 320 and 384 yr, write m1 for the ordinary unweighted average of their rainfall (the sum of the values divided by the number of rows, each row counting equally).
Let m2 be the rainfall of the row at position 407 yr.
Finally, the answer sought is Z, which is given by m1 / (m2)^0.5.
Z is 3.16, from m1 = 7.93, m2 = 6.308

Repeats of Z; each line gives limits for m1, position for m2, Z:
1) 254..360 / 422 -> 3.75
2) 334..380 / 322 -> 2.80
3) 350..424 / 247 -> 2.54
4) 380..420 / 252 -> 2.42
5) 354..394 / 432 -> 3.11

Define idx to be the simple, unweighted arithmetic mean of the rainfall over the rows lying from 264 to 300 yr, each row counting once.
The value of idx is 7.78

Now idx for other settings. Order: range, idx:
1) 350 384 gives 7.83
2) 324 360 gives 8.02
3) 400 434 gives 5.52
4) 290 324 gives 7.97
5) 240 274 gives 7.66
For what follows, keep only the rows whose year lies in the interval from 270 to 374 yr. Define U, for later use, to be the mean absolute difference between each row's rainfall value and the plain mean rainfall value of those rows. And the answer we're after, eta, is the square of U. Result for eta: 0.015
